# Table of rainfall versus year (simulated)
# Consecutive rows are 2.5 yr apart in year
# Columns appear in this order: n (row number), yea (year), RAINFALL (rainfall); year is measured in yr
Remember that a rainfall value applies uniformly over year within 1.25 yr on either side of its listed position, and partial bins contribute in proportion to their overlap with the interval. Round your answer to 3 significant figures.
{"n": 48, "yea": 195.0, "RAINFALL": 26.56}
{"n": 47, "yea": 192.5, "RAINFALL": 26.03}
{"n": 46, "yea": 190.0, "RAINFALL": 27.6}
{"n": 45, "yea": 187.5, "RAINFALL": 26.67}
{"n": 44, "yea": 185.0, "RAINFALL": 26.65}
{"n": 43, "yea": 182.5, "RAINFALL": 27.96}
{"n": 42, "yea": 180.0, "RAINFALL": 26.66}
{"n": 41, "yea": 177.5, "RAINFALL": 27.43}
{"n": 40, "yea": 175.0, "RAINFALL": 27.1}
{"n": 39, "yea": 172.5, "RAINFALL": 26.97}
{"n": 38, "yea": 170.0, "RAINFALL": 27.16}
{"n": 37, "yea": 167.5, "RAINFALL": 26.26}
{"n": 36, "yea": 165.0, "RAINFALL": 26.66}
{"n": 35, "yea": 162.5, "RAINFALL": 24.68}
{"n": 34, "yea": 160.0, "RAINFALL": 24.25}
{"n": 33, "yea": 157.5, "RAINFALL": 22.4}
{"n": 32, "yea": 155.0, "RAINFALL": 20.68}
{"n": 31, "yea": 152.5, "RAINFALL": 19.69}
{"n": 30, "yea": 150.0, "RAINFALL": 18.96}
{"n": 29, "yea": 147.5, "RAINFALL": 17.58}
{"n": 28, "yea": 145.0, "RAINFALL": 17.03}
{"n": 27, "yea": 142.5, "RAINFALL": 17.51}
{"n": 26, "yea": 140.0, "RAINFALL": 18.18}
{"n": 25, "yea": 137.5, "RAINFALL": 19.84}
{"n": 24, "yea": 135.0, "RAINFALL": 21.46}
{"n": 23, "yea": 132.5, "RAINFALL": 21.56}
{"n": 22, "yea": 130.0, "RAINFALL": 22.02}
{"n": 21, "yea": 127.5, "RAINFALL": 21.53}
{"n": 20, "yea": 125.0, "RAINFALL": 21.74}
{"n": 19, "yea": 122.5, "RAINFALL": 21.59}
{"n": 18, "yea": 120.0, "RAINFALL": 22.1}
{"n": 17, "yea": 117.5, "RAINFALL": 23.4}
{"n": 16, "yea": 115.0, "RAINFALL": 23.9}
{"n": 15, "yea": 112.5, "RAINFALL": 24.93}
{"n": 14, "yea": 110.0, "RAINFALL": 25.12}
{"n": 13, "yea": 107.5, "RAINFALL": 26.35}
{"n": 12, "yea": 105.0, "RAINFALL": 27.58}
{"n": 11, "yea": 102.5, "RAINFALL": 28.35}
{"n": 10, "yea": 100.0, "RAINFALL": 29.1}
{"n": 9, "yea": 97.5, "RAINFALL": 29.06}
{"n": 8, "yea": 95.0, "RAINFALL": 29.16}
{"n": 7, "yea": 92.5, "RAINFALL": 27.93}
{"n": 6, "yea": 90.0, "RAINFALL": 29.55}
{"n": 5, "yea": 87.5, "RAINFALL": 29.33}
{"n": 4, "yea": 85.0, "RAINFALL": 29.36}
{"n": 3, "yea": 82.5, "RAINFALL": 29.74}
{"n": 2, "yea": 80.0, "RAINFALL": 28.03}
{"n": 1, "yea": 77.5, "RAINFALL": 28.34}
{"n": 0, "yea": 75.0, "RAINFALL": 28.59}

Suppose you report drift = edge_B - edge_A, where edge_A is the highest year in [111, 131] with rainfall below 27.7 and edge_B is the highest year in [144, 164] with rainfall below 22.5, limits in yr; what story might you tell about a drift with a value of 27.5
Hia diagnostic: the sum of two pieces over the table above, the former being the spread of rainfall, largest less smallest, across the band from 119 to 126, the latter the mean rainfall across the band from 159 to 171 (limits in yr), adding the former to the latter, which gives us 26.3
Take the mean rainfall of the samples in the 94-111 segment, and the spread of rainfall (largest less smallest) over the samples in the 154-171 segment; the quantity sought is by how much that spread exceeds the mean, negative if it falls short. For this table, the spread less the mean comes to -21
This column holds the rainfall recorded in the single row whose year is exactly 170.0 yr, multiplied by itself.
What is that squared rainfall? 738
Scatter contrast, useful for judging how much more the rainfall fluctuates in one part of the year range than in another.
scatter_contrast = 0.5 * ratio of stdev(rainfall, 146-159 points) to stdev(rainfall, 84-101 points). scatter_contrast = 1.7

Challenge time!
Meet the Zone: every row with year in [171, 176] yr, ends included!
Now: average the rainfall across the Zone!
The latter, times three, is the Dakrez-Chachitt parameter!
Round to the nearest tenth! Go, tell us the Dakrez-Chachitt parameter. 81.1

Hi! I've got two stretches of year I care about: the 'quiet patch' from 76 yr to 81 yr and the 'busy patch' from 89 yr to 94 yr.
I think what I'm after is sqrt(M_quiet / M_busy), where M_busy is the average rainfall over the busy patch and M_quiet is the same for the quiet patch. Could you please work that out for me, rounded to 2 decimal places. 0.99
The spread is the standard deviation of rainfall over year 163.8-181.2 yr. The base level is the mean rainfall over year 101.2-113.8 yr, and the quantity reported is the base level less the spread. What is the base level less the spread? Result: 26.1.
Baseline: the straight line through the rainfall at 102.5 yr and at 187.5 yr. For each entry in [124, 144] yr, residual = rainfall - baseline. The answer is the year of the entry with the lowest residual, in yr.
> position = 142.5 yr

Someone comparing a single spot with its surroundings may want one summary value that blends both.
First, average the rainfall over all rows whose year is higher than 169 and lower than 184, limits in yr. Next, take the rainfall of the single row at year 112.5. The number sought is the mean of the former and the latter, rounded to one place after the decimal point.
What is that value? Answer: 26.1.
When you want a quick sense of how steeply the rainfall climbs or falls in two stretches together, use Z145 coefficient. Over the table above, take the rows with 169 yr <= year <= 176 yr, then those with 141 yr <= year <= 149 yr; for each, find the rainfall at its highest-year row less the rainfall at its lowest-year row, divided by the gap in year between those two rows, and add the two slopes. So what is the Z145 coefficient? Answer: 0.0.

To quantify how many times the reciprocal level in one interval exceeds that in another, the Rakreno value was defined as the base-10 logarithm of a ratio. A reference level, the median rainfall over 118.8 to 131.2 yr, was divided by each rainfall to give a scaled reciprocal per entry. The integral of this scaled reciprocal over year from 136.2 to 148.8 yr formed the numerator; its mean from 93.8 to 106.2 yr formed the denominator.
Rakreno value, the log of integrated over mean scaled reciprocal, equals 1.30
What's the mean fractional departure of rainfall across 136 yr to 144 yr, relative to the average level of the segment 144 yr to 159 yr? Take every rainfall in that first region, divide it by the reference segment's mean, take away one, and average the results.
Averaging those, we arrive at -0.05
